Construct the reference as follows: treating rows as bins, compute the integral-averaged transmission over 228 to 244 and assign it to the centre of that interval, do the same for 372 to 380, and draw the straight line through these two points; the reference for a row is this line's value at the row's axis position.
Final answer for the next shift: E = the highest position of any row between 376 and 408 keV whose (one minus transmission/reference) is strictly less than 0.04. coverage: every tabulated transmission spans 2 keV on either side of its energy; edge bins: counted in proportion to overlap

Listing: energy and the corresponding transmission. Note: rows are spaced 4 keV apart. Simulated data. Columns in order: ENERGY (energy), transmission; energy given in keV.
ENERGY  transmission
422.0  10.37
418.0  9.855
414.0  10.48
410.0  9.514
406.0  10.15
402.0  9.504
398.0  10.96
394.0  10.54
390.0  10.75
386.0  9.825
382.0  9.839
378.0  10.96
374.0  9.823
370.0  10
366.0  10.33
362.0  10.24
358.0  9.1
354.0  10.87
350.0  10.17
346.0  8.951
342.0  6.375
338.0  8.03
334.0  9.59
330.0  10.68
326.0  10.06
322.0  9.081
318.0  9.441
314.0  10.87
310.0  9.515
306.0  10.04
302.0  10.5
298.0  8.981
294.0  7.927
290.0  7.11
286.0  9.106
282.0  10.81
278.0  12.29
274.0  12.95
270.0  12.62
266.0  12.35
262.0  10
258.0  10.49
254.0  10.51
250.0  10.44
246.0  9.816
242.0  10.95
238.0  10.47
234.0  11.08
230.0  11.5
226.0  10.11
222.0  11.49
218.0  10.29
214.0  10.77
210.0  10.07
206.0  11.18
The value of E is 406.0 keV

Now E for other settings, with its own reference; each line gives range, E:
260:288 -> 282.0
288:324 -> 314.0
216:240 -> 234.0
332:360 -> 354.0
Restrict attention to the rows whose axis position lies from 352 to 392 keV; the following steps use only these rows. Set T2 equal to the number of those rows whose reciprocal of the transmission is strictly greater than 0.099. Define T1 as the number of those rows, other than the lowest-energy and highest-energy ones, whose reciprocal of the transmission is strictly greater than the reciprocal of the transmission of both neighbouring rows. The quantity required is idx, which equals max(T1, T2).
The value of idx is 5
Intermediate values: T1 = 3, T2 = 5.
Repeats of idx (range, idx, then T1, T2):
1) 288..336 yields 9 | 2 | 9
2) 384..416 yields 3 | 3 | 3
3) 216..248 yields 2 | 2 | 1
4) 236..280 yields 2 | 2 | 2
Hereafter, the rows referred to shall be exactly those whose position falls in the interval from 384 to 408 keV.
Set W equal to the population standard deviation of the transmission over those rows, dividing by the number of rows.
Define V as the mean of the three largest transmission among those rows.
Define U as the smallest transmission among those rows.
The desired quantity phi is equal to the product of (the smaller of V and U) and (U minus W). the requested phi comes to 85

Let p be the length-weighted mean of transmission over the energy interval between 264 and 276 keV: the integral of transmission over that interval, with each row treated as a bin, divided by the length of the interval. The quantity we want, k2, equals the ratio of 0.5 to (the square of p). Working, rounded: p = 12.6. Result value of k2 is 0.0031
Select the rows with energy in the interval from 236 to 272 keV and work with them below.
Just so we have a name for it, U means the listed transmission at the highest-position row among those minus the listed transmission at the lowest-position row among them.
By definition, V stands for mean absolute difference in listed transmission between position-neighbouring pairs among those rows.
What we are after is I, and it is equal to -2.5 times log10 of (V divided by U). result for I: 1.3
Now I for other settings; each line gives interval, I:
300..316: -0.8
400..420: -0.8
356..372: 0.6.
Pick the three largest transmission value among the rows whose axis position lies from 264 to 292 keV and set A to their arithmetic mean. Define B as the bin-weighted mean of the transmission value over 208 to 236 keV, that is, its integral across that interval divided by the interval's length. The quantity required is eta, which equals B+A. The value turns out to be 23.4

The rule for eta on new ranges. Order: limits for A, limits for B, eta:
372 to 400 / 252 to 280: 22.5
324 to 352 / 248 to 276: 21.6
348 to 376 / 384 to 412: 20.7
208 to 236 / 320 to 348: 20.3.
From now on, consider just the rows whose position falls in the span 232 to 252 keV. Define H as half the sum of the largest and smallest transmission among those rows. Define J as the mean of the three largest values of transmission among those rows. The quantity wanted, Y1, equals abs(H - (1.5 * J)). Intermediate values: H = 10.4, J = 10.8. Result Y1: 5.80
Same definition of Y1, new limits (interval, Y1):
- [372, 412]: 6.10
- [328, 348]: 6.08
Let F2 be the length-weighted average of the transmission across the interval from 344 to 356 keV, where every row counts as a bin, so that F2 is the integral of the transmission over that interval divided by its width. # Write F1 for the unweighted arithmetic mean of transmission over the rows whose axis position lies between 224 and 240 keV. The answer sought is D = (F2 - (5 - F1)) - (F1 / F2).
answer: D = 14.7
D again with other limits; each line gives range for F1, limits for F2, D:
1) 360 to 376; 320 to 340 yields 13.5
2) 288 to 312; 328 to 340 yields 12.5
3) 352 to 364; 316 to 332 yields 13.9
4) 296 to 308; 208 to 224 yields 14.6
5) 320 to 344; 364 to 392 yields 13.3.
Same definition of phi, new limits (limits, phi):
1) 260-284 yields 89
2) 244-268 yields 88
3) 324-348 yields 32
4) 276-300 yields 38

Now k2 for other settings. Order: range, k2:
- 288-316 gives 0.0058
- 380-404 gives 0.0048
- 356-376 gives 0.0051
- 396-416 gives 0.0049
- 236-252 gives 0.0046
